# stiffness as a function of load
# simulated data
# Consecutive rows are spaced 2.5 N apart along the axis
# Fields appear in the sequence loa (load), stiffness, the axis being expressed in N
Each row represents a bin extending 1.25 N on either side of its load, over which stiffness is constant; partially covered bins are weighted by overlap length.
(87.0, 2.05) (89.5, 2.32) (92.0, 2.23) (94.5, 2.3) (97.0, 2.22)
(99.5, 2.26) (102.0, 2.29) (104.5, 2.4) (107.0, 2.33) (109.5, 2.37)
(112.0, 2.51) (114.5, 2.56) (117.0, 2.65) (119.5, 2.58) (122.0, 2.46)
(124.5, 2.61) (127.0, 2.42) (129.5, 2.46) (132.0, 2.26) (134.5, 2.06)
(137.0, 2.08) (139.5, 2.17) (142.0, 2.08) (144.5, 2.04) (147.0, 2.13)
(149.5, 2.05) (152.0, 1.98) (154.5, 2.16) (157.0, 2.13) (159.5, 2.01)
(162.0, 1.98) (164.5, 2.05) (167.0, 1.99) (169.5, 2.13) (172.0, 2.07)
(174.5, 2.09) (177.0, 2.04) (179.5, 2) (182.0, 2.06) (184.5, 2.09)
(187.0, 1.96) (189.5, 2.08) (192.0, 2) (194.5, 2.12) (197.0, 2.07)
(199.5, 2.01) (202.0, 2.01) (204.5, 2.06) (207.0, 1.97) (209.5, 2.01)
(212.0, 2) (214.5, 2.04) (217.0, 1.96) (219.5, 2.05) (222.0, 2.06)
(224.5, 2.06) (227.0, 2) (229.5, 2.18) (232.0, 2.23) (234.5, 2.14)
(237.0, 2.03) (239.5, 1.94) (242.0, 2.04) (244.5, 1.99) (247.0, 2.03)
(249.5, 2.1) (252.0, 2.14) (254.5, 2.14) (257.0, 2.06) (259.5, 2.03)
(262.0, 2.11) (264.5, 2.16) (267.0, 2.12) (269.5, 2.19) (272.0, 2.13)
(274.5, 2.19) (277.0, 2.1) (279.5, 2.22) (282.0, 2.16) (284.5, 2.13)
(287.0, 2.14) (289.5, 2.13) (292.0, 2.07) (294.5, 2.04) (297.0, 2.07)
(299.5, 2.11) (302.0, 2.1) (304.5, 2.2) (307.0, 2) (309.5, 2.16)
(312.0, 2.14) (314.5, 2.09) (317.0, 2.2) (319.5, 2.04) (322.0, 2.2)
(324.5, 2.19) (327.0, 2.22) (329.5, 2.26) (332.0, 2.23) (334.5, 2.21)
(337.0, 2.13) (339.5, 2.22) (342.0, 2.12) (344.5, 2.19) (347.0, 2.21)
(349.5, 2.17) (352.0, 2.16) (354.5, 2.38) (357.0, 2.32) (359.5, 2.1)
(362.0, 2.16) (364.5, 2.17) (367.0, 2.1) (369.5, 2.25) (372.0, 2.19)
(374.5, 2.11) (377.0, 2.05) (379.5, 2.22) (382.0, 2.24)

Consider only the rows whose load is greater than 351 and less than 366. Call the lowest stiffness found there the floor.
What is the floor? 2.1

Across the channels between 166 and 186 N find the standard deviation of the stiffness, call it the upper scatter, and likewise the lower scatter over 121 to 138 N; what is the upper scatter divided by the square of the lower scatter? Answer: 1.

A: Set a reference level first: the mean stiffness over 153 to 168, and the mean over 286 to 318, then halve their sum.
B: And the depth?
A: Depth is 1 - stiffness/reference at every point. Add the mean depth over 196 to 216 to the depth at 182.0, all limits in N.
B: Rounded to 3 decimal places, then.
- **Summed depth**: 0.040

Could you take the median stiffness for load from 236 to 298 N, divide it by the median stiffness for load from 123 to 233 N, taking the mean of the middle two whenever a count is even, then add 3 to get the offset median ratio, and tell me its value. 4.024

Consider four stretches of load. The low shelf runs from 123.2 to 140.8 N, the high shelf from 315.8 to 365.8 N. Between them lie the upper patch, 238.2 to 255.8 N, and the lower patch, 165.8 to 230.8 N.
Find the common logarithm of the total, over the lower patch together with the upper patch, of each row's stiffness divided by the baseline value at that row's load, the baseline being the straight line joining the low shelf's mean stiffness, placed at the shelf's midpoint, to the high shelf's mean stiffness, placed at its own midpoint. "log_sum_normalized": 1.48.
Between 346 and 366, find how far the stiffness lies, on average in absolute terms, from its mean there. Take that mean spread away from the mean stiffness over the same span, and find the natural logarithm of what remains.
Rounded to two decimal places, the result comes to 0.76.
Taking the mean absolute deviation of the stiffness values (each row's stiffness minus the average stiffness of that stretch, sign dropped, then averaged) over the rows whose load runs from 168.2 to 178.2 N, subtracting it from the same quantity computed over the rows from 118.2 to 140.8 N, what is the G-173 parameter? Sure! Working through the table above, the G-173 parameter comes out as 0.15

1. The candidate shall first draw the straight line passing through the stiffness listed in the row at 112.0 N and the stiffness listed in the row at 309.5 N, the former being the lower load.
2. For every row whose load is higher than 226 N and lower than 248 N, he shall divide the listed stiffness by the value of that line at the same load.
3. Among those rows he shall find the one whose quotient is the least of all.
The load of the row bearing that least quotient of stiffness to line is 239.5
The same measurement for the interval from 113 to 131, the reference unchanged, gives 127.0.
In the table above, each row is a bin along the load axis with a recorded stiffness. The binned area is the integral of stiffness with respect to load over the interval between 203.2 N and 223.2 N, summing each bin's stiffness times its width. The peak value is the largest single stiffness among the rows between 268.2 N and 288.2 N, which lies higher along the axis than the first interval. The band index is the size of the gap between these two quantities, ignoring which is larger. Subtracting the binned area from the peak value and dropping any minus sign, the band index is 38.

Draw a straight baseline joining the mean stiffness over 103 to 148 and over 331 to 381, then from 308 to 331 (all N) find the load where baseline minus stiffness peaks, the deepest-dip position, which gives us 319.5 N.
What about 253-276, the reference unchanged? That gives 259.5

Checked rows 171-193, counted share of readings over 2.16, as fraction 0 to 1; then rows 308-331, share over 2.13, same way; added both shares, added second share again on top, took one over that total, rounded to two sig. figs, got 0.64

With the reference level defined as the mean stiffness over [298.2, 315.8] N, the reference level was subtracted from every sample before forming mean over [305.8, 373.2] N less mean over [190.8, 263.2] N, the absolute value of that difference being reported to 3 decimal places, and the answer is 0.124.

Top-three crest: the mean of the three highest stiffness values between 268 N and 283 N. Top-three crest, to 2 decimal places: 2.20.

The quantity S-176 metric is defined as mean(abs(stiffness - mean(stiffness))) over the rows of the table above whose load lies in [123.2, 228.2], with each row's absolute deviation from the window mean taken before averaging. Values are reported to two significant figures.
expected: 0.083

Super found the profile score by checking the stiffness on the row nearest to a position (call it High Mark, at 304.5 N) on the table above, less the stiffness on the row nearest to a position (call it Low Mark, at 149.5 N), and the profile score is 0.15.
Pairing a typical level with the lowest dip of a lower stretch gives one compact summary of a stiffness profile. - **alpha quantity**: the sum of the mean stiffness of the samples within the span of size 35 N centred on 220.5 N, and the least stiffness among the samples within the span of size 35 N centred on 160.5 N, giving 4.04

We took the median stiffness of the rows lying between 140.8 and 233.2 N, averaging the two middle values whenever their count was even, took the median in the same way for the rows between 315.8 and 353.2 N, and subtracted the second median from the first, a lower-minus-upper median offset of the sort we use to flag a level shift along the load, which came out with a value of -0.15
